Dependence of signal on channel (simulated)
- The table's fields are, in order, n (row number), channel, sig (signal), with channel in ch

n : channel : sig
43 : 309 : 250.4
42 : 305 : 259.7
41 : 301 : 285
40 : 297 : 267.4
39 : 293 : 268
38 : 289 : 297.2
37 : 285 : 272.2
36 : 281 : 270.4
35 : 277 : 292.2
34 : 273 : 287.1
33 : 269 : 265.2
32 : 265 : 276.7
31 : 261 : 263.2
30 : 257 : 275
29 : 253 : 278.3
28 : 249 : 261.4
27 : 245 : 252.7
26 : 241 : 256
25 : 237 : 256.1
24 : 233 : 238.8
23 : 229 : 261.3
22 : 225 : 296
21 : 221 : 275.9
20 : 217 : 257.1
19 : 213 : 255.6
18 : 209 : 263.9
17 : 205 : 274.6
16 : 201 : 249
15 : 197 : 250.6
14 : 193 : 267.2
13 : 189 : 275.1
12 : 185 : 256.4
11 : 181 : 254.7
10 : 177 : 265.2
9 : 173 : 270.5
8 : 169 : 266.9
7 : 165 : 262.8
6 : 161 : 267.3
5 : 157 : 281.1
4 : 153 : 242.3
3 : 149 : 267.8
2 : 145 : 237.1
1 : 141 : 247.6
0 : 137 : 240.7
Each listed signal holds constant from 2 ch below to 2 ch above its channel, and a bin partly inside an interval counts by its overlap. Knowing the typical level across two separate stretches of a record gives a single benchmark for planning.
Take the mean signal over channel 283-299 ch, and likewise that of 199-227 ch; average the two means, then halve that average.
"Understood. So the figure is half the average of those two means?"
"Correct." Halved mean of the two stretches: 136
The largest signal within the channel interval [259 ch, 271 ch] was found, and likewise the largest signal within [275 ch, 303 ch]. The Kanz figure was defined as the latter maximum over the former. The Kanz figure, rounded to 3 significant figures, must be 1.07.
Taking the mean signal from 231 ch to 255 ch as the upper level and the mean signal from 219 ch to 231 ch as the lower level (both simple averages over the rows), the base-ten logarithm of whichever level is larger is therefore 2.44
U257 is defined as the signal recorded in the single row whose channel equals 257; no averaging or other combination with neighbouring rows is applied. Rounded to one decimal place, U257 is 275.0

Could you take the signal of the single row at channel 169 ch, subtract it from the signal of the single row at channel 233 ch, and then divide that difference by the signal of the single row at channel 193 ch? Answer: -0.11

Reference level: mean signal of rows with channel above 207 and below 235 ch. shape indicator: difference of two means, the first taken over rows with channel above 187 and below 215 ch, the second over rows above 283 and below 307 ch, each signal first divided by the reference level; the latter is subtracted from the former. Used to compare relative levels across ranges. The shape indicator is -0.05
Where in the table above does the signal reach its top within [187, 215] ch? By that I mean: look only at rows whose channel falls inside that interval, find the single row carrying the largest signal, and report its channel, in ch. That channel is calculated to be 189 ch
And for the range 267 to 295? 289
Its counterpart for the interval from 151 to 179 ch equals 157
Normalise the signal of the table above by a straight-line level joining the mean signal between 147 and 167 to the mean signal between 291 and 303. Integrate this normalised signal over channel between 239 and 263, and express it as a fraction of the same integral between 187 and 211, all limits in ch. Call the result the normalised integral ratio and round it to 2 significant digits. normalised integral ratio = 0.99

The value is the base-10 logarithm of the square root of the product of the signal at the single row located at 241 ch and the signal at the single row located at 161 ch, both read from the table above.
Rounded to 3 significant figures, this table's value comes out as 2.42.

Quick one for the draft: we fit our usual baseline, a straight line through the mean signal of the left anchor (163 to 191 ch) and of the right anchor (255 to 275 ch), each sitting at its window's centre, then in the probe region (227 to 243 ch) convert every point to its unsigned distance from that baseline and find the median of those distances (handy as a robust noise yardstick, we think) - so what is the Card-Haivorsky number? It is 14.8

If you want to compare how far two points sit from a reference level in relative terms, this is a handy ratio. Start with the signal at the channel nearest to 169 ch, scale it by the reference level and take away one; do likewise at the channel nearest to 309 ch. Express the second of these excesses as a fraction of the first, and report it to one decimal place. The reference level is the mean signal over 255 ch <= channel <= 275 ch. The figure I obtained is 3.5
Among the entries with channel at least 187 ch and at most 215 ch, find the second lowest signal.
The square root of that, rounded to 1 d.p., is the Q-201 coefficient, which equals 15.8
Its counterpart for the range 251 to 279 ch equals 16.3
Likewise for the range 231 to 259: 15.9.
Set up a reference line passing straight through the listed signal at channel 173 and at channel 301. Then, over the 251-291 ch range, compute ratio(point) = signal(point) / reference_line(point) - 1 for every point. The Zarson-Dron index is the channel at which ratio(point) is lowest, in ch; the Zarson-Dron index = 261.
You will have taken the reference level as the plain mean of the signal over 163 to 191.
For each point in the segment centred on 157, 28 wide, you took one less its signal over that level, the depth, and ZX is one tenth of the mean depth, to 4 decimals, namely 0.0014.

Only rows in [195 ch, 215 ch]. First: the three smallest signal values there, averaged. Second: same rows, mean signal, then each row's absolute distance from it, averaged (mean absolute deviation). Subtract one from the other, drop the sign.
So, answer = 243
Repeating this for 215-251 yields 238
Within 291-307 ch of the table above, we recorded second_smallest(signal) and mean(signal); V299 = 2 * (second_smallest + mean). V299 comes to 1075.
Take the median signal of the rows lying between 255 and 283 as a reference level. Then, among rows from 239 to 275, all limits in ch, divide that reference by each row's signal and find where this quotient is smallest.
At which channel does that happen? 273 ch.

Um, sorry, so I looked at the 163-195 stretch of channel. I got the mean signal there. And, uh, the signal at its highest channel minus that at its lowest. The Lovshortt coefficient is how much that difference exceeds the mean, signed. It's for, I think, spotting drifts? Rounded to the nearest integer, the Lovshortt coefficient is -260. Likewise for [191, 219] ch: -270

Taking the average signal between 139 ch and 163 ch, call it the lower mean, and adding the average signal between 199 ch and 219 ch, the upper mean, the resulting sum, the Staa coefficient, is 517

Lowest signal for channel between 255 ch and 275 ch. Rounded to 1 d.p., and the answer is 263.2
